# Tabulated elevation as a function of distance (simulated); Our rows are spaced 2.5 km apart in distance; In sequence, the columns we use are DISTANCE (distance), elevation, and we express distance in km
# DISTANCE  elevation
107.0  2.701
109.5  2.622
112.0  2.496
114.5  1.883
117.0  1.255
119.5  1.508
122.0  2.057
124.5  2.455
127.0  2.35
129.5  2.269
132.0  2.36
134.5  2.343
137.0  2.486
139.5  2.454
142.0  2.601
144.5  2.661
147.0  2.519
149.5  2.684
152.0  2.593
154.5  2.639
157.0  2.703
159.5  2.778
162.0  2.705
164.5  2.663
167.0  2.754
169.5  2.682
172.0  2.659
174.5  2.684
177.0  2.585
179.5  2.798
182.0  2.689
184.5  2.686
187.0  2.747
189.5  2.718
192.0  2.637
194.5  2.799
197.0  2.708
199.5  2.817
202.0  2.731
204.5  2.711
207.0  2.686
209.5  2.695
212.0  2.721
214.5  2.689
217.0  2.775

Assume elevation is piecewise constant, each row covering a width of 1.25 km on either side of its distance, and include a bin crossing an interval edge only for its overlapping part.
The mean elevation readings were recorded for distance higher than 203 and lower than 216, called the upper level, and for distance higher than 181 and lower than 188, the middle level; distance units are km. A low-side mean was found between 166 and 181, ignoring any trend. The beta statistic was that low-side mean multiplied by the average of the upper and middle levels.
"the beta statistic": 7.3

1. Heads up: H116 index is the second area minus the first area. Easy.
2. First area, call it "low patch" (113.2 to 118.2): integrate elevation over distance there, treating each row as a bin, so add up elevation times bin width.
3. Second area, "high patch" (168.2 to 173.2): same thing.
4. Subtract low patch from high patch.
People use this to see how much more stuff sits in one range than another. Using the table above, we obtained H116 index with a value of 5.5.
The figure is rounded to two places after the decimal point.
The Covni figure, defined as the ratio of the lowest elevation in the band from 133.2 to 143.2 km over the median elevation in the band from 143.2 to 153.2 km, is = 0.89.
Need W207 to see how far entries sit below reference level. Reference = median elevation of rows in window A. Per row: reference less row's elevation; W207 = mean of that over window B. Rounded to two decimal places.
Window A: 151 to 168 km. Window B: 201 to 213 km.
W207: -0.01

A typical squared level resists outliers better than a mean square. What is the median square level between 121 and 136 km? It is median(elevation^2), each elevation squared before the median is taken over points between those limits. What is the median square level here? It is 5.5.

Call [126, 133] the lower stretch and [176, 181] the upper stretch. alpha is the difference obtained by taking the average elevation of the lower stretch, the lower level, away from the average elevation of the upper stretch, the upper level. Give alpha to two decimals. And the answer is 0.37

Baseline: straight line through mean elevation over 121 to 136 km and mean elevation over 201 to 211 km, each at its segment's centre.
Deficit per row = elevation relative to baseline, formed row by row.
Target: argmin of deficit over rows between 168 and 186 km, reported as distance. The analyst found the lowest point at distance 177.0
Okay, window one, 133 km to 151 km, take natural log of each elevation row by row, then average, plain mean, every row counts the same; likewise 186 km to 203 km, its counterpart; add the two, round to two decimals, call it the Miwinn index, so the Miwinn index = 1.94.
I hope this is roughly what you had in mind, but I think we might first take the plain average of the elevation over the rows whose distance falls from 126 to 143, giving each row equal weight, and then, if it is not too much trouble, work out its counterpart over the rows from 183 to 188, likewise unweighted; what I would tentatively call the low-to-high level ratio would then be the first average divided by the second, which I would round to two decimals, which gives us 0.89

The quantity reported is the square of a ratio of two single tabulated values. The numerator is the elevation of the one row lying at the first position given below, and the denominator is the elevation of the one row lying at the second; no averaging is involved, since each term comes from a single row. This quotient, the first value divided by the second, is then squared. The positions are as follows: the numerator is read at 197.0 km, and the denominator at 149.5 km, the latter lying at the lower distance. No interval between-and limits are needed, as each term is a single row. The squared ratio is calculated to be 1.02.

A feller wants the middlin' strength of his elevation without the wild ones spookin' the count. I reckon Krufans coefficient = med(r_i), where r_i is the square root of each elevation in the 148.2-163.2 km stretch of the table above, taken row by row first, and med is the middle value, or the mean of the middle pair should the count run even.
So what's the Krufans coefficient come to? 1.64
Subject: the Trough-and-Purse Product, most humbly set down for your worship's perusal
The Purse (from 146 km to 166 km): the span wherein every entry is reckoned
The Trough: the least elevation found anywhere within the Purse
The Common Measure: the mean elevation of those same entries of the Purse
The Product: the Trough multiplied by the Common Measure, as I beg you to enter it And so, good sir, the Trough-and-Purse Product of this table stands 6.7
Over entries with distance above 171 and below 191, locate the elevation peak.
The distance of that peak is 179.5 km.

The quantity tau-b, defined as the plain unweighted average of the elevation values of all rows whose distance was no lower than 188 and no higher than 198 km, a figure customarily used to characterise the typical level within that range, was 2.72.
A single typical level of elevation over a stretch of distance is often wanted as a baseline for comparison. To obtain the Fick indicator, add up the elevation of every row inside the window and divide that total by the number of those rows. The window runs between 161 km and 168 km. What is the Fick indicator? 2.71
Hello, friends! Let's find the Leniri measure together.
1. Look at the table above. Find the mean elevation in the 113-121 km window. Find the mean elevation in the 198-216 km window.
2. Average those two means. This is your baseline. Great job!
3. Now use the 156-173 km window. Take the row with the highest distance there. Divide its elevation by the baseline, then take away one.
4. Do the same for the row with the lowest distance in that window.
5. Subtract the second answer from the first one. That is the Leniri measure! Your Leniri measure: -0.02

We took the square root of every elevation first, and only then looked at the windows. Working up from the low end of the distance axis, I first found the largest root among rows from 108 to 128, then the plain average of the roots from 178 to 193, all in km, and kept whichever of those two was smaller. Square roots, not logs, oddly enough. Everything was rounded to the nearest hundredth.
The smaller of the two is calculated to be 1.62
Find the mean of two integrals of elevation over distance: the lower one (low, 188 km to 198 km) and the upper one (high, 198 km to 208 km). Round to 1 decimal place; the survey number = 27.3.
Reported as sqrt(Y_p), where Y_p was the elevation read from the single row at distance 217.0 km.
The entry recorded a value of 1.67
